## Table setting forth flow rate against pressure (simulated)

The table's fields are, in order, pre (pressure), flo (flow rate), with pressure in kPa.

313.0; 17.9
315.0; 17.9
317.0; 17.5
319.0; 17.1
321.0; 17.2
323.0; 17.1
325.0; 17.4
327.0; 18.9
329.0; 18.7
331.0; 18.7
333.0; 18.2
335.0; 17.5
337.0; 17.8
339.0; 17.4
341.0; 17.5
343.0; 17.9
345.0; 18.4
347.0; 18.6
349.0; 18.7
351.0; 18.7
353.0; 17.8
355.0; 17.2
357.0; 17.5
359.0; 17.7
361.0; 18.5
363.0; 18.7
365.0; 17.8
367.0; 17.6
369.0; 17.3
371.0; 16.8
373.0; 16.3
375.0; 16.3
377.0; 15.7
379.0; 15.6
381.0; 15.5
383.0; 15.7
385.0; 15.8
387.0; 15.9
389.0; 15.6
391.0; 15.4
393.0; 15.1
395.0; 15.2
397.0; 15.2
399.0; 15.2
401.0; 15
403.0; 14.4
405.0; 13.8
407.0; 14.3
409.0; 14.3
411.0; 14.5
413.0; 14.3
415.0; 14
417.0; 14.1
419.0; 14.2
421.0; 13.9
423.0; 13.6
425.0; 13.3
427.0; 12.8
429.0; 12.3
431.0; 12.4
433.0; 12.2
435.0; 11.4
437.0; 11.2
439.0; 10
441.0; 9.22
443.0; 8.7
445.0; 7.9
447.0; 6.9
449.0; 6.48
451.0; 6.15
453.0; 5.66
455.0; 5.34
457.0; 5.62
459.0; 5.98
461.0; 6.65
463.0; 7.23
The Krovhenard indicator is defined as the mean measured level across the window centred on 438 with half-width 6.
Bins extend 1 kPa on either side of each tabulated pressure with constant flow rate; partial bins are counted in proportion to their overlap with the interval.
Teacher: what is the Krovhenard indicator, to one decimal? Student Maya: 10.5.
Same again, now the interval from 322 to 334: 18.2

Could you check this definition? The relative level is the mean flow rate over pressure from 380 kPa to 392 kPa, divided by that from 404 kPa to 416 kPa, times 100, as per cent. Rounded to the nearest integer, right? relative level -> 110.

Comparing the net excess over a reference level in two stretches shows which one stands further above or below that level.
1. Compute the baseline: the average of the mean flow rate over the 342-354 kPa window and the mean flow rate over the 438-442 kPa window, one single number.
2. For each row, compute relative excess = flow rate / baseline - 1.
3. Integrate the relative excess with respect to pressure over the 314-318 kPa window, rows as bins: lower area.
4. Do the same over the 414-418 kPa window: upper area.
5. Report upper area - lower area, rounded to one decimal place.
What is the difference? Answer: -1.0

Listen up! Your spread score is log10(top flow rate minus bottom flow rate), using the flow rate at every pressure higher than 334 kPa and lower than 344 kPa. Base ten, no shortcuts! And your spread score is -0.30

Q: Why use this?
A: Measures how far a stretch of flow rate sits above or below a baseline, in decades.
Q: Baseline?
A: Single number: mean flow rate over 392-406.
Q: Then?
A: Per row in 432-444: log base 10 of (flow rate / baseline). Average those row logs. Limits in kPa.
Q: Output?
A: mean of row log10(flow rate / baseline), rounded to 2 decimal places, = -0.16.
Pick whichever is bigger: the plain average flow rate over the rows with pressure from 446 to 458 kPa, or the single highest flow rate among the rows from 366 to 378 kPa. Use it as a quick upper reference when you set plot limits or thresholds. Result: 17.6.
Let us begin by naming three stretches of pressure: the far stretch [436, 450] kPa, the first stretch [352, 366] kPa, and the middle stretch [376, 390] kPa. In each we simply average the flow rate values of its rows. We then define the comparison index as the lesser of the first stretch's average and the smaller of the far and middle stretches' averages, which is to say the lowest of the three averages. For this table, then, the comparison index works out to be 8.6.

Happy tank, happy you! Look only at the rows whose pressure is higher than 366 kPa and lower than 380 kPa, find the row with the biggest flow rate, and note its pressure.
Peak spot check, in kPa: 367.0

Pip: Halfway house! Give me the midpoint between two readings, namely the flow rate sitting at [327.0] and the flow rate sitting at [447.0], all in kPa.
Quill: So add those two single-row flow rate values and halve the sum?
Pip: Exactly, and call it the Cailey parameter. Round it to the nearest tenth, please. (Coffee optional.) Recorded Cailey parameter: 12.9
